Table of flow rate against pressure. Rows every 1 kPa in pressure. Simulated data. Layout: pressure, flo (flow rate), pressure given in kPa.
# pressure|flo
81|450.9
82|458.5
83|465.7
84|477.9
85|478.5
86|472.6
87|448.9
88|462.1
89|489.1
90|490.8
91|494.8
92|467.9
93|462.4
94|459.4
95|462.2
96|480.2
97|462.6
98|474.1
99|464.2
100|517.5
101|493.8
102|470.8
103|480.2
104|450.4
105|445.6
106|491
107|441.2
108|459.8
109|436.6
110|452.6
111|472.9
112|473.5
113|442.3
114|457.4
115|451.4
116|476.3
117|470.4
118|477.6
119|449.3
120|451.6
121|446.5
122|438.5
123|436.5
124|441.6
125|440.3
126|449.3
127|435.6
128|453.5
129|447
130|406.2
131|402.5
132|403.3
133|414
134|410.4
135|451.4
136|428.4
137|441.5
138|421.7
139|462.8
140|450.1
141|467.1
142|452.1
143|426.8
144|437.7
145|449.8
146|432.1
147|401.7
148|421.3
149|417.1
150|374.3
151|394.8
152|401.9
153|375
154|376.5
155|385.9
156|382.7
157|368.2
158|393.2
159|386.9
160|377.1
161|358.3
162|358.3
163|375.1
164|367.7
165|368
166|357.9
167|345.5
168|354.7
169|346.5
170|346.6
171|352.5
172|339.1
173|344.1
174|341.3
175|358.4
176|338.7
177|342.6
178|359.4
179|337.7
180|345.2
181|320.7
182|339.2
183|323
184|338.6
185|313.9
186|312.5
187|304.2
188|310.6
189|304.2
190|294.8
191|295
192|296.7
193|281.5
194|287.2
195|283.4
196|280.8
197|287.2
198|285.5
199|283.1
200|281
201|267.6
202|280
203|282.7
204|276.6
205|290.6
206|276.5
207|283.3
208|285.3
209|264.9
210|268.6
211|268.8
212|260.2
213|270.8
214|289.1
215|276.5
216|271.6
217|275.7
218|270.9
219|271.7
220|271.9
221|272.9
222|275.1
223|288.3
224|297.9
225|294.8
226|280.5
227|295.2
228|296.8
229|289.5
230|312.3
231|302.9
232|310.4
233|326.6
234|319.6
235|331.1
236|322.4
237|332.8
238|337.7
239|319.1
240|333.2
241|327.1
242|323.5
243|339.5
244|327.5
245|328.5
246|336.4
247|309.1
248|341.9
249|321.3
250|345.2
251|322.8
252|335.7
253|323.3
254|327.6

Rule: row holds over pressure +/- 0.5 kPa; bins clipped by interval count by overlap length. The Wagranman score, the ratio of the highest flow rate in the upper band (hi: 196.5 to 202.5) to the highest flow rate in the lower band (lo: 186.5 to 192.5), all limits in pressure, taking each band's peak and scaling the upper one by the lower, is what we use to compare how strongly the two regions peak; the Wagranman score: 0.92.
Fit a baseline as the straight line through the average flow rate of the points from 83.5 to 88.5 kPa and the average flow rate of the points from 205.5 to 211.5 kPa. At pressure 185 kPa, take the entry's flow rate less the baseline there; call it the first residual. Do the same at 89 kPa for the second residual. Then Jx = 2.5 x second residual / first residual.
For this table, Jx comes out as 29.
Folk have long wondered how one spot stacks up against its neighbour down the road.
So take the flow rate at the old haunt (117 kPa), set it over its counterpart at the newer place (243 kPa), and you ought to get 1.39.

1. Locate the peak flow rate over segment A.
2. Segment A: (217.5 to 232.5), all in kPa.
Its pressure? 230 kPa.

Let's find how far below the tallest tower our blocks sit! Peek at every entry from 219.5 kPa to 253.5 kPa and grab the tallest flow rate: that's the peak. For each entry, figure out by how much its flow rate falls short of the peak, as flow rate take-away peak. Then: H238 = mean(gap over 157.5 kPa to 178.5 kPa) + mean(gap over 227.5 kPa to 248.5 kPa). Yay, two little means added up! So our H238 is -10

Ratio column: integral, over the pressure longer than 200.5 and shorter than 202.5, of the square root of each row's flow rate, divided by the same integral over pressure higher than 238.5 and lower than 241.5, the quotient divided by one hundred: 0.0061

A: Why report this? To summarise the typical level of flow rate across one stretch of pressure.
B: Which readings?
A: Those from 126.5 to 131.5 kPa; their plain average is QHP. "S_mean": 429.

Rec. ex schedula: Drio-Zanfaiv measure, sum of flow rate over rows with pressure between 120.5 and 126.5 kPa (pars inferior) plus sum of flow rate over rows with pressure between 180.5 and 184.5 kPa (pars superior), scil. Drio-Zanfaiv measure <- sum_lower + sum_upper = 3974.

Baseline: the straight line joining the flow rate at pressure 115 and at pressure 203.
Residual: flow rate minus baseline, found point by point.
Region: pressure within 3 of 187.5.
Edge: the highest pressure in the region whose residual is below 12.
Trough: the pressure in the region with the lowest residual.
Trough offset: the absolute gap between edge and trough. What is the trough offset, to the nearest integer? 0 kPa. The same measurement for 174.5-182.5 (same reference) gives 0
